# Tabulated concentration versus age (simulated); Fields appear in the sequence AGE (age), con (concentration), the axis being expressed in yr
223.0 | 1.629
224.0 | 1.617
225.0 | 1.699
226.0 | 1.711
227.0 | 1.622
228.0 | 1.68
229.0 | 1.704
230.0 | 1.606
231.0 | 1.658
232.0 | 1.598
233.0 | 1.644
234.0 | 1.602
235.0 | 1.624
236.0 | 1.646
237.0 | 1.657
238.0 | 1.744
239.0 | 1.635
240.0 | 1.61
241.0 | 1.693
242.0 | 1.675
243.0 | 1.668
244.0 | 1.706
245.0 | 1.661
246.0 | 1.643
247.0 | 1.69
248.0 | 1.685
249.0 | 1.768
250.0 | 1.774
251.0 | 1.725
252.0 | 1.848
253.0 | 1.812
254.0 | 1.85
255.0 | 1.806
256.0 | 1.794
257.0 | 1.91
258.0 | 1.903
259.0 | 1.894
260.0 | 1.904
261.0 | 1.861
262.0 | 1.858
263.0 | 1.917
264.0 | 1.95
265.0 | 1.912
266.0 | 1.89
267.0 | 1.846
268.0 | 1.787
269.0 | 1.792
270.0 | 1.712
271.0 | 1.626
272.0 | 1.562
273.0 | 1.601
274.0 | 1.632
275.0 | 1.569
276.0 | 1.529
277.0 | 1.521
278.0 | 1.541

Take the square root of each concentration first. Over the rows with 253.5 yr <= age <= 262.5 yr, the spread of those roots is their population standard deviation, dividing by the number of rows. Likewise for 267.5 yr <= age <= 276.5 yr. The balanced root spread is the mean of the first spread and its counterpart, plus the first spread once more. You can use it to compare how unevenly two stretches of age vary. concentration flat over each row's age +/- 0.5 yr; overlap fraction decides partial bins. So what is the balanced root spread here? 0.040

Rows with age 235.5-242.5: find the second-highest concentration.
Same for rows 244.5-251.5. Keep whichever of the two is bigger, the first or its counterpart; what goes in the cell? 1.77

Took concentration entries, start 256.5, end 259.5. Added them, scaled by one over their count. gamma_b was 1.90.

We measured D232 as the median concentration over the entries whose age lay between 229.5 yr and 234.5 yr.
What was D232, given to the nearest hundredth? 1.61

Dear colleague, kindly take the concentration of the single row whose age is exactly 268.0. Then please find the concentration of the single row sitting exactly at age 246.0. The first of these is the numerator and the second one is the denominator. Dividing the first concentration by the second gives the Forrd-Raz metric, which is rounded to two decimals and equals 1.09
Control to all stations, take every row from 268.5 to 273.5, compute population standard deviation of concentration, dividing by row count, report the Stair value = 0.083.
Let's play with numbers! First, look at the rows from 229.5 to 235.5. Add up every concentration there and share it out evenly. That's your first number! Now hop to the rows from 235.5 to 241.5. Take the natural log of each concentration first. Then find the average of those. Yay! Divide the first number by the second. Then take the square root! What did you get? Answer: 1.79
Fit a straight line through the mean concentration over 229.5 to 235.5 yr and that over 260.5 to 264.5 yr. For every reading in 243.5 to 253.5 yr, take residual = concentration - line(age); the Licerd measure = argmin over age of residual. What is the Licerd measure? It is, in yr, 246.0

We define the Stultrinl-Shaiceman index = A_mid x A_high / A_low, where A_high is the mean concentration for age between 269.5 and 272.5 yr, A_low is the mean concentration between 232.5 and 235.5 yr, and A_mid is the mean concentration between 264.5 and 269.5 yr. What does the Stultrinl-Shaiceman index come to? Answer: 1.9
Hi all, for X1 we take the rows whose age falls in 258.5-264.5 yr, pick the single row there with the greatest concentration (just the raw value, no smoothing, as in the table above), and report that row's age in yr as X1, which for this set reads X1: 264.0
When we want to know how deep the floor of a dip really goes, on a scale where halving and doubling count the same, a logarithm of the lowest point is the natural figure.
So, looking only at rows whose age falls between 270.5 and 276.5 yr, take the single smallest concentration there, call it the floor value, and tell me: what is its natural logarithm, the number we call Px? 0.42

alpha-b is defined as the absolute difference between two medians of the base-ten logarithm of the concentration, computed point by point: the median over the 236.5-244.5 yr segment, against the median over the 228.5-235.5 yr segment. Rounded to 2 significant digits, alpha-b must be 0.013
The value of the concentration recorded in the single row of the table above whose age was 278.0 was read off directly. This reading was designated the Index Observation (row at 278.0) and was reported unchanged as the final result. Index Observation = 1.541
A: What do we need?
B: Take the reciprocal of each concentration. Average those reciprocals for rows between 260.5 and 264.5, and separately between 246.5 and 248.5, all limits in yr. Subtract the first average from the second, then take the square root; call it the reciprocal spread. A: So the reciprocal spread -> 0.26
